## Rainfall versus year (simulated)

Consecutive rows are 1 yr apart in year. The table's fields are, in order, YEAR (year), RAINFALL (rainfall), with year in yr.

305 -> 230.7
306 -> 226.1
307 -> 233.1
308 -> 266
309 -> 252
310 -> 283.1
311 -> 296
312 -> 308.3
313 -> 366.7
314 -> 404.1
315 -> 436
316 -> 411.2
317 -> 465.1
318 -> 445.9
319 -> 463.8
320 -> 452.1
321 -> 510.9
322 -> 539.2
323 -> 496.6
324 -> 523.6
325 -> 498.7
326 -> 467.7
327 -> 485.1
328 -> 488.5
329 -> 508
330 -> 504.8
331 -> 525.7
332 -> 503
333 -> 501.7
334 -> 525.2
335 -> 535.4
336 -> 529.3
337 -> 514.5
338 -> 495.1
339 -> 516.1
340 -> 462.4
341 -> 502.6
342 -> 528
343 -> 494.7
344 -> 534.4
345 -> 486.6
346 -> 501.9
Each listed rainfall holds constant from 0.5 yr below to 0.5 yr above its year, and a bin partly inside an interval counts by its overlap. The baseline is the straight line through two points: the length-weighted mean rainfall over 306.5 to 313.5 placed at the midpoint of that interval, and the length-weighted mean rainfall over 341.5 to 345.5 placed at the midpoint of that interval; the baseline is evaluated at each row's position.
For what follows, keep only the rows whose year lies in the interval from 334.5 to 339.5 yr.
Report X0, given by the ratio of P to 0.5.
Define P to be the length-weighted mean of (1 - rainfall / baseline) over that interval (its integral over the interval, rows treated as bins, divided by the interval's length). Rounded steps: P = -0.1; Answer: -0.2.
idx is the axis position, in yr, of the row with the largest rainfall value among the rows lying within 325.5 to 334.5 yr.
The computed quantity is 331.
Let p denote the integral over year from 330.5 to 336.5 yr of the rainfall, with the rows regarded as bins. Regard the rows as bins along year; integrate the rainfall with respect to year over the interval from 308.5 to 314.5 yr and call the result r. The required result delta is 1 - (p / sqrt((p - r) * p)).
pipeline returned -1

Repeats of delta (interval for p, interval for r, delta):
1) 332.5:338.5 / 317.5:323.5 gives -3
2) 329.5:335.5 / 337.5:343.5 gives -5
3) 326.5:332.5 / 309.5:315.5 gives -1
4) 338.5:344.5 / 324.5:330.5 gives -5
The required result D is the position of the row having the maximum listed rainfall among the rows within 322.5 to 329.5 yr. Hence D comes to 324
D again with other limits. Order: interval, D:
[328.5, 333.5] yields 331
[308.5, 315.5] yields 315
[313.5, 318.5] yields 317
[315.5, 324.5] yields 322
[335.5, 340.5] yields 336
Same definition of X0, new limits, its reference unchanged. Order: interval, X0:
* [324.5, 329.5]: -0.4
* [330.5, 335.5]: -0.4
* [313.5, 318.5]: -0.6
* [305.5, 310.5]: 0.2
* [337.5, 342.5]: -0.1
